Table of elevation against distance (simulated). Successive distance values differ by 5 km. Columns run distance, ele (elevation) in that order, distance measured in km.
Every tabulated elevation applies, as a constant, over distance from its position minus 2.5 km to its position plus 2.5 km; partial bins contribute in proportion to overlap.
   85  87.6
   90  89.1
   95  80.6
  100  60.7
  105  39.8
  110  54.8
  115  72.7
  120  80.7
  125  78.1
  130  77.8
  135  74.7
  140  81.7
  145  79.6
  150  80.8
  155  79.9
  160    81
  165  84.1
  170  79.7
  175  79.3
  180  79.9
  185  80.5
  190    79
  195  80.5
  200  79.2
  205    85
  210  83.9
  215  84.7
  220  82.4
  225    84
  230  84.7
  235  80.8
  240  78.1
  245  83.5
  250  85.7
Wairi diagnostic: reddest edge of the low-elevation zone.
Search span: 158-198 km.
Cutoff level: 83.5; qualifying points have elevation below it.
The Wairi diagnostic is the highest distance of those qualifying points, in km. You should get 195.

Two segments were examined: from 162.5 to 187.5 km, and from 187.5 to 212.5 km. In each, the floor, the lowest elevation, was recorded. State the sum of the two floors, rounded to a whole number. 158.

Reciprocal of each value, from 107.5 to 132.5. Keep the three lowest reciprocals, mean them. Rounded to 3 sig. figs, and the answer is 0.0127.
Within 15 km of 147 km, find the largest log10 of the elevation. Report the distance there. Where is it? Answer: 140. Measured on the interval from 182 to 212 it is 205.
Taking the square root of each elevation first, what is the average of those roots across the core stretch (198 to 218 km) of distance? 9.12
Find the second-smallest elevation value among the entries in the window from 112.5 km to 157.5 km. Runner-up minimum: 74.7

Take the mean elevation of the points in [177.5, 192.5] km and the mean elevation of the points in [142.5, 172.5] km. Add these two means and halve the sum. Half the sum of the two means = 80.3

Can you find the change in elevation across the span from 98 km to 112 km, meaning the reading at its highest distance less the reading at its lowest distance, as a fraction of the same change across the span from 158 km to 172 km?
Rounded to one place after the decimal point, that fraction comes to 4.5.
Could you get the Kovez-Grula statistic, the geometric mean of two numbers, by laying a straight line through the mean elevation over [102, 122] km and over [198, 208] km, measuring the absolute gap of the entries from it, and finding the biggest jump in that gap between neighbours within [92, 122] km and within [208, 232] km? 8.5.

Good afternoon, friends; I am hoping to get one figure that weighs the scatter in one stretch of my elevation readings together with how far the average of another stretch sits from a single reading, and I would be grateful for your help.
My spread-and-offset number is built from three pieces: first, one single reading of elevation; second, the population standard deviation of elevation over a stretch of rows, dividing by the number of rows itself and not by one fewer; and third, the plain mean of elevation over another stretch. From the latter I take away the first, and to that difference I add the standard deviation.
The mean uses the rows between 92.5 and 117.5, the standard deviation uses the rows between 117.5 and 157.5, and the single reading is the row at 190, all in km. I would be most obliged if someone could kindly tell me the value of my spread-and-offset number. -15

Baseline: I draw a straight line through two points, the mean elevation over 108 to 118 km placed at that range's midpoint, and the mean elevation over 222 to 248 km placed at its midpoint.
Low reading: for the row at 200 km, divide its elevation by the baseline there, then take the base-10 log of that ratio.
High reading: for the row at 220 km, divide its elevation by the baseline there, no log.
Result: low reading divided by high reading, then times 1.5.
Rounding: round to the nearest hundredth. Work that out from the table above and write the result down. 0.02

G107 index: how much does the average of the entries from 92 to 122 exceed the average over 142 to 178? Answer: -16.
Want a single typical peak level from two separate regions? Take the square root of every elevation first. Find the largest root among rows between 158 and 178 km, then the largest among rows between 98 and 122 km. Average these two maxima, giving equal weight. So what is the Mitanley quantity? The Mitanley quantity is 9.08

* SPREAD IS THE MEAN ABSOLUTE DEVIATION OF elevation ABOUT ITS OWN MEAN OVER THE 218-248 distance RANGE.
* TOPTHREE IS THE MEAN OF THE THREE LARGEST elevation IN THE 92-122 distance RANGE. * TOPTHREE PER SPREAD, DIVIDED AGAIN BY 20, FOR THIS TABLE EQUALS 2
